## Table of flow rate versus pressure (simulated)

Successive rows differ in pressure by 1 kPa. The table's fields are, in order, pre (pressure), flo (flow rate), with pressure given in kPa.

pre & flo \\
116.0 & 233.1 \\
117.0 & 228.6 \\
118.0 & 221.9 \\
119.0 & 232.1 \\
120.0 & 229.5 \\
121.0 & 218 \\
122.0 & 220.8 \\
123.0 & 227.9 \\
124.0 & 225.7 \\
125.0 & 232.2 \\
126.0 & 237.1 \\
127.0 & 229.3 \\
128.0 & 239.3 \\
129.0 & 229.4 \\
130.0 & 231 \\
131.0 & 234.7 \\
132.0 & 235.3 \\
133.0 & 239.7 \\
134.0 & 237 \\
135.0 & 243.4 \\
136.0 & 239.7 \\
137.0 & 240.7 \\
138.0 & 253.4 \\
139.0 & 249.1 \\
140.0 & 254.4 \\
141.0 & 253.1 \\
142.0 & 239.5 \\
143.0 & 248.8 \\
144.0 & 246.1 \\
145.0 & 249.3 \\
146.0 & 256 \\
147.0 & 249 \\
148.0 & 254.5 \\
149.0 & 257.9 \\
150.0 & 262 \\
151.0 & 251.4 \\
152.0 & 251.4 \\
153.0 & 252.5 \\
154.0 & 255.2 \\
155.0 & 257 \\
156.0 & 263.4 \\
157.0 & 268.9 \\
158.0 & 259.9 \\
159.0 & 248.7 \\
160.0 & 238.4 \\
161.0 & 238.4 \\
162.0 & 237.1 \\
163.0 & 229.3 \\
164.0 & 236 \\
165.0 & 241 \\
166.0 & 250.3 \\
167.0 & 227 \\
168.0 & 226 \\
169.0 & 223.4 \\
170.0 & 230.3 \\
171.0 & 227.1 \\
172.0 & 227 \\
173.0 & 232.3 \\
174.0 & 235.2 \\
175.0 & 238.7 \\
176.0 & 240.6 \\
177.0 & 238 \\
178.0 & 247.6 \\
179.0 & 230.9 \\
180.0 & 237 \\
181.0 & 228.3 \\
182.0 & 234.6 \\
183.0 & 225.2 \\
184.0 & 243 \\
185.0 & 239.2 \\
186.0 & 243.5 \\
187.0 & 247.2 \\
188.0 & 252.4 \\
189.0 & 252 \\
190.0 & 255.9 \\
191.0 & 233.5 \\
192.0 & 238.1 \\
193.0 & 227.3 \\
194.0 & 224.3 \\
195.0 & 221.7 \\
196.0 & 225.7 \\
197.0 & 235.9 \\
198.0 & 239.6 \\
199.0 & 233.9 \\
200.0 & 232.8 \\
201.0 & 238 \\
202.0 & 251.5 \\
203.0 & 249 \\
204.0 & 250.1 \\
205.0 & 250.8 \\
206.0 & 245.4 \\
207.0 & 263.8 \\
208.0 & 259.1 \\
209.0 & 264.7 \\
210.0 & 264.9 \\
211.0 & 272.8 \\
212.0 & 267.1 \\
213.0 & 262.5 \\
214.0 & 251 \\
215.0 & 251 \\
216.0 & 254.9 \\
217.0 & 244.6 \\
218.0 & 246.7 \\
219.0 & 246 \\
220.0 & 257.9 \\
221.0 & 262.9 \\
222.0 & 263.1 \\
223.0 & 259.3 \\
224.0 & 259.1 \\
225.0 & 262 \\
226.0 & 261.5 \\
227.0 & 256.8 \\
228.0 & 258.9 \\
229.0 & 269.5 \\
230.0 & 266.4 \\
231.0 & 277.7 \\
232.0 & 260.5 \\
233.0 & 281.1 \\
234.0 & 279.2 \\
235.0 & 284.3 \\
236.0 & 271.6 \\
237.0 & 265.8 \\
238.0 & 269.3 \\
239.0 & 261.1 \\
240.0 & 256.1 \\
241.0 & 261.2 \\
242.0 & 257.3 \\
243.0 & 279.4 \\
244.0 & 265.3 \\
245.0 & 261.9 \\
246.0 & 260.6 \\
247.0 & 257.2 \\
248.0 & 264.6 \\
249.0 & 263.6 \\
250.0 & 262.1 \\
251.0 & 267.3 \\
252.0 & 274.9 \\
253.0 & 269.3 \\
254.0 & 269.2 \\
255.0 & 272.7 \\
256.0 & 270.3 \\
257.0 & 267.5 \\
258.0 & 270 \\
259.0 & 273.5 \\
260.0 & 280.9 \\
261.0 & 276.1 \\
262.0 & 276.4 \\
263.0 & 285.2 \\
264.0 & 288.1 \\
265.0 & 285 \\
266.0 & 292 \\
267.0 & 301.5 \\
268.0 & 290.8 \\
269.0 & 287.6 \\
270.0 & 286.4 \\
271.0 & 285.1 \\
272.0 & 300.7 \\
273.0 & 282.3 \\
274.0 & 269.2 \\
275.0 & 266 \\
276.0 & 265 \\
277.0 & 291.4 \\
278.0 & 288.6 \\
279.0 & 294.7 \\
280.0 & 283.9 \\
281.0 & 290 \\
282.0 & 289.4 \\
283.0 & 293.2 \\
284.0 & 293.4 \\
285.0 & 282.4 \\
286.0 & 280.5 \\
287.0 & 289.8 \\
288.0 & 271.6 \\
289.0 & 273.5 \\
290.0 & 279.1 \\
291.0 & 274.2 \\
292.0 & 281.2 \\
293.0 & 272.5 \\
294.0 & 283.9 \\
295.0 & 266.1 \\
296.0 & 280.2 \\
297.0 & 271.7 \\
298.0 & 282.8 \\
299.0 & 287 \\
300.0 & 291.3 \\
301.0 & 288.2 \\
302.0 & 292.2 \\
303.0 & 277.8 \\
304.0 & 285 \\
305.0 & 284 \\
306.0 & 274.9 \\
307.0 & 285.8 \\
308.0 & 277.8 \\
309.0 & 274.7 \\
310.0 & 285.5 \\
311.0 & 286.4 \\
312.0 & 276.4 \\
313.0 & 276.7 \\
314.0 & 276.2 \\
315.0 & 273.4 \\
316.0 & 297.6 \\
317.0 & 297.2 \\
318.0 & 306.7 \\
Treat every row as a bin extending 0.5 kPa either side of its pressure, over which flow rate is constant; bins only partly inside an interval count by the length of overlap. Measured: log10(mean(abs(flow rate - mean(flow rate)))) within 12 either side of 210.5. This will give 0.94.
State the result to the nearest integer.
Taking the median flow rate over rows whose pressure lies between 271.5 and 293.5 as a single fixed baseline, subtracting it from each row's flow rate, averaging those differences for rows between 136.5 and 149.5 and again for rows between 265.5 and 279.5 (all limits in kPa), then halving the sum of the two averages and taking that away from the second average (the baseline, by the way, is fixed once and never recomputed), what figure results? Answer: 18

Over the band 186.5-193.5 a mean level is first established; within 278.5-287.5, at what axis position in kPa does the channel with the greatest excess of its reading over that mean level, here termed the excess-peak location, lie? 279.0 kPa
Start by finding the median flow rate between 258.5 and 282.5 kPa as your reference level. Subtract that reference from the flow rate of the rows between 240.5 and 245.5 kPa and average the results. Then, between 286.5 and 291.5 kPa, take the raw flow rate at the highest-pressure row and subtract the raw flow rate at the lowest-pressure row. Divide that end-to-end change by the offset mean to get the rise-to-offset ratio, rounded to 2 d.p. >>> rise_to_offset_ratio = 0.75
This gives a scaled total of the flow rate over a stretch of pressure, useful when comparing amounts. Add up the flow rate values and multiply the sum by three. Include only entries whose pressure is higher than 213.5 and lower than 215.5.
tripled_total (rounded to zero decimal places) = 1506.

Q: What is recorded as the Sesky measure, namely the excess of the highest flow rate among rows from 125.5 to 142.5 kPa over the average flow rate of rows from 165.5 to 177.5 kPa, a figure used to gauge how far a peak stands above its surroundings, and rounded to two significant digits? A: 21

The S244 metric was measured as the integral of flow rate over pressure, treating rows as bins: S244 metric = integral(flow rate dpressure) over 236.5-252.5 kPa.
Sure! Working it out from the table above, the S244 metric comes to 4228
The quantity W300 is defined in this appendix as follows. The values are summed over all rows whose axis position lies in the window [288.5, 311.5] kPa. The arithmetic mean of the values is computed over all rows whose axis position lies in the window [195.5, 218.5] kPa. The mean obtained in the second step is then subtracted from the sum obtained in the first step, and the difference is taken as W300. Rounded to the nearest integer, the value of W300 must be 6206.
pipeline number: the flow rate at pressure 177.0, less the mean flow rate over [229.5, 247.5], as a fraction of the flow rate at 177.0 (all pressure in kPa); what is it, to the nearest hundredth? -0.12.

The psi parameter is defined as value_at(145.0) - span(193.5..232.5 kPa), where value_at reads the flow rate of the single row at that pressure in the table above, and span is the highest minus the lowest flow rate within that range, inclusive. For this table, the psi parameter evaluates 193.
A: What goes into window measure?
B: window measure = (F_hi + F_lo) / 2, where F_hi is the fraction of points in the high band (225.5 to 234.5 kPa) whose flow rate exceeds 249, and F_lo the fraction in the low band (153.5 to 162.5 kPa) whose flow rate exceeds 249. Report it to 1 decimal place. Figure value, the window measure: 0.8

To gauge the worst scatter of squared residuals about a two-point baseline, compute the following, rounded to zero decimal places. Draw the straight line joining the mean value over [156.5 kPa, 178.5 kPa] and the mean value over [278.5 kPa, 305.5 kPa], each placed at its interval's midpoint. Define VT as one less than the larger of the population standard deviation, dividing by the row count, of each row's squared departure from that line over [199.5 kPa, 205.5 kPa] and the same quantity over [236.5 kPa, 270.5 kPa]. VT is 144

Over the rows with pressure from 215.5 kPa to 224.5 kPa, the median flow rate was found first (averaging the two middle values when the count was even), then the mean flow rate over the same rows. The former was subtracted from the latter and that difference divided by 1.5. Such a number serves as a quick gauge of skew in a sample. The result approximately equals -2.0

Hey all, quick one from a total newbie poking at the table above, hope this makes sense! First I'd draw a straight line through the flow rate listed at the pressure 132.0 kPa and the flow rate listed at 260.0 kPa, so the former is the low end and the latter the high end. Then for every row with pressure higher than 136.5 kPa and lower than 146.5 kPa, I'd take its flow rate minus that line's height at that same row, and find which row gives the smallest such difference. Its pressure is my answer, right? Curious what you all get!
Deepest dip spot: 142.0 kPa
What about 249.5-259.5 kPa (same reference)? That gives 250.0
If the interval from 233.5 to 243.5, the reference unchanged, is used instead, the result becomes 240.0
